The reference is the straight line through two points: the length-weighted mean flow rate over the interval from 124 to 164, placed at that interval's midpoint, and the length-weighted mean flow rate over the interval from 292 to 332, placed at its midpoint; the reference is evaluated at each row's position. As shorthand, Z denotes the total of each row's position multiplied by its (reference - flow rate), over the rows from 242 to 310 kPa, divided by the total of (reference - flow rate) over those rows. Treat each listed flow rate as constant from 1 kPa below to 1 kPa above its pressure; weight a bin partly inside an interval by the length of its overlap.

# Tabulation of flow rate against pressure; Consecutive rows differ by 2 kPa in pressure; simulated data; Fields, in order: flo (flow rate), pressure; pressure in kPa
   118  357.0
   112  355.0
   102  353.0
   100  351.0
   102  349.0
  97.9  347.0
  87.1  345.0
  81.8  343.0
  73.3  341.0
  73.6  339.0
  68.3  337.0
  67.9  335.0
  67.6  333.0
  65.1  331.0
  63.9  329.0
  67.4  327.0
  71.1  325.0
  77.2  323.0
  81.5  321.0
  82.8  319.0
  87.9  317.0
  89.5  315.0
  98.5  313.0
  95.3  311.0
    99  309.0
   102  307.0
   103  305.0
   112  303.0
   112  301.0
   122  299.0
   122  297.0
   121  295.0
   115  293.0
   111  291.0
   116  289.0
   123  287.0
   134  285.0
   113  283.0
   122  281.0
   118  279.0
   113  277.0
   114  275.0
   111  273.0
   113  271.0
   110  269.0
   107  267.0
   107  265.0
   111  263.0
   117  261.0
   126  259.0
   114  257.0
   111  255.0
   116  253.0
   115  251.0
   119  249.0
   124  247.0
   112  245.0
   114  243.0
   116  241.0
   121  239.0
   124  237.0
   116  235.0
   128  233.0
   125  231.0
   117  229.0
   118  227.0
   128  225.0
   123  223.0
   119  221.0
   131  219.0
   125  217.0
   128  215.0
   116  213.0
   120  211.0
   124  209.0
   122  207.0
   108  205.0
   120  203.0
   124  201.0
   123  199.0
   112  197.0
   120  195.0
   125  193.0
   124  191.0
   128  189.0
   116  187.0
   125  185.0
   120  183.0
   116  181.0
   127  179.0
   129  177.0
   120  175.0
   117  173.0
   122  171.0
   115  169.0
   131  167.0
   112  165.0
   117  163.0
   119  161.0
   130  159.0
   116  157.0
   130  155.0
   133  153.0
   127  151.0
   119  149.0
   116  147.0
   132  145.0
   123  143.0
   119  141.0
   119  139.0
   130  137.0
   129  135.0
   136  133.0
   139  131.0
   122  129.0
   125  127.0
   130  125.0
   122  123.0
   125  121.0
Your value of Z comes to 279.3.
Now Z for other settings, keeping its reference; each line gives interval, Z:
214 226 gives 219.9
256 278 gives 266.6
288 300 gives 294.7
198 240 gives 222.4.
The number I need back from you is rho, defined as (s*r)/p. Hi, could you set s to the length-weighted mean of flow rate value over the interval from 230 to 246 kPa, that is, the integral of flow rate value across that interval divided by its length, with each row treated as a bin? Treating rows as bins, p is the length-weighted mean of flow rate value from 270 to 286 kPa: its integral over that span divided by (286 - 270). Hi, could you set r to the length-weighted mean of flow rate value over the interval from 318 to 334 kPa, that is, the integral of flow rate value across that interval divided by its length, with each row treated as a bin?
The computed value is 73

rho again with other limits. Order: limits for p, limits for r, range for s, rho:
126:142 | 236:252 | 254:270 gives 105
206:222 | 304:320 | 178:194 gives 94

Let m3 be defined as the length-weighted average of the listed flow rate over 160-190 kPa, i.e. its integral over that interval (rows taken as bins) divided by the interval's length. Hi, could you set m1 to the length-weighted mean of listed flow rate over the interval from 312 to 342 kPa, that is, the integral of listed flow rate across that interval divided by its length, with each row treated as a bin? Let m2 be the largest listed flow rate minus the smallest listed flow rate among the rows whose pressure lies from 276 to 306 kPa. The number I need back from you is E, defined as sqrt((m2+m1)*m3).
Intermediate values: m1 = 76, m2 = 31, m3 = 121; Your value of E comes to 114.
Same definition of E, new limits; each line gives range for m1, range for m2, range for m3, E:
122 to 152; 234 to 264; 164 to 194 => 131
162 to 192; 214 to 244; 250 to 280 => 125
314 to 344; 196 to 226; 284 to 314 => 105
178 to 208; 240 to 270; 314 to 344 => 102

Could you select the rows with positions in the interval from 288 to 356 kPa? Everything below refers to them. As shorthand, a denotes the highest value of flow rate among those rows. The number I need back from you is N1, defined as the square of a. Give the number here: 14884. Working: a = 122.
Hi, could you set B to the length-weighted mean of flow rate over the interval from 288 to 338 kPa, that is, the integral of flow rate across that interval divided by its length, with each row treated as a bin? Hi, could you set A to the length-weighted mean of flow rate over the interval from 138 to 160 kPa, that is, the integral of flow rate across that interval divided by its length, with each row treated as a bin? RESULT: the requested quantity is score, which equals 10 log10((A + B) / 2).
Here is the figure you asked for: 20.3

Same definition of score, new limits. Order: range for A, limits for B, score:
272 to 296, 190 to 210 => 20.8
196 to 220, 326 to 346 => 19.8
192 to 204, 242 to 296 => 20.7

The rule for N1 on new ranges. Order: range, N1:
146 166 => 17689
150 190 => 17689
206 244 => 17161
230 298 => 17956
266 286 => 17956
